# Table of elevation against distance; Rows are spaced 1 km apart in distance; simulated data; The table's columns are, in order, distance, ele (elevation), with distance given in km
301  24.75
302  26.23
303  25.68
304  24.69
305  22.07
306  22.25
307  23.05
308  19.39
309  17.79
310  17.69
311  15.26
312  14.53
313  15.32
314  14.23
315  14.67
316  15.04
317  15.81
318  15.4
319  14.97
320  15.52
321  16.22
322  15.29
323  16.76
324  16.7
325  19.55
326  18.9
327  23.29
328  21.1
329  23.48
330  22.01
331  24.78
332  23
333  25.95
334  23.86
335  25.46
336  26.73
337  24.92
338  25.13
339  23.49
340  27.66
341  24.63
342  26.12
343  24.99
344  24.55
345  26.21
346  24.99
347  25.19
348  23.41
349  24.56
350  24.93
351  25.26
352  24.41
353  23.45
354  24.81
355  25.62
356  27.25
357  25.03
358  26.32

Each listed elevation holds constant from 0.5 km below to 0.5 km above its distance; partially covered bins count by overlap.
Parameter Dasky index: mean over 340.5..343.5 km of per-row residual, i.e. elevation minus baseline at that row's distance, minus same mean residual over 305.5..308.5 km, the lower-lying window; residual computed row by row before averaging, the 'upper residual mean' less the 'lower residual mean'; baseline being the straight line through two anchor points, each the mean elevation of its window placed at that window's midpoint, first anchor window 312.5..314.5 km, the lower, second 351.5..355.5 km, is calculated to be -5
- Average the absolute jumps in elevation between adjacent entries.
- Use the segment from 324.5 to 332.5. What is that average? 2.2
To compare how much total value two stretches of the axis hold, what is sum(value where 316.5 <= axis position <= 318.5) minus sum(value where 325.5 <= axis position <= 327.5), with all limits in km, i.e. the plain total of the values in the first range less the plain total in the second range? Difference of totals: -11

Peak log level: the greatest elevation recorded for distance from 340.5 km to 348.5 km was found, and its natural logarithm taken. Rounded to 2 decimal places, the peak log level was 3.27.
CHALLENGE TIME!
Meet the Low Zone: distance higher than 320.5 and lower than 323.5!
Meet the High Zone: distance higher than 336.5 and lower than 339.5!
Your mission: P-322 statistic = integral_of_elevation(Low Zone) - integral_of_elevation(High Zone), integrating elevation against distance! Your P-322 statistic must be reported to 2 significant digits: -25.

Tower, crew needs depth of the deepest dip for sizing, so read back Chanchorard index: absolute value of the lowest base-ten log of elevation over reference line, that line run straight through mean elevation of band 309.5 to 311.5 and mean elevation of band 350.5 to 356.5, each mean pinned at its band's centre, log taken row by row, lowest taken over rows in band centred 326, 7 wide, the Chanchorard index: 0.060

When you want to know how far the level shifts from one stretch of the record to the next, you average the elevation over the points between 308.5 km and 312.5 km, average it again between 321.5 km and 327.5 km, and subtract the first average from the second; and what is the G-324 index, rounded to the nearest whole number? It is 2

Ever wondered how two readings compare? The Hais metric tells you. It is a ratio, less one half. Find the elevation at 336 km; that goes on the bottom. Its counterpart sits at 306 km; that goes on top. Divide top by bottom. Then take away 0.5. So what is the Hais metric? 0.3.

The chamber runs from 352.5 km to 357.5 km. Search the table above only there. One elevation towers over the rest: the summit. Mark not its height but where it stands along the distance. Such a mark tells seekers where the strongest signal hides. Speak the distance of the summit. 356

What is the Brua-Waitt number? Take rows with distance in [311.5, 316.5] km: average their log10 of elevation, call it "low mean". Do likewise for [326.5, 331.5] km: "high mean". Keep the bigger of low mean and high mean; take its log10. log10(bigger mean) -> 0.133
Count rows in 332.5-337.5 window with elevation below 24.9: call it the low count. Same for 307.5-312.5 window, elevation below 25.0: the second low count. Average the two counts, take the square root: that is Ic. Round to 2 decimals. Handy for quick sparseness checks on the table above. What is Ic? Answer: 1.73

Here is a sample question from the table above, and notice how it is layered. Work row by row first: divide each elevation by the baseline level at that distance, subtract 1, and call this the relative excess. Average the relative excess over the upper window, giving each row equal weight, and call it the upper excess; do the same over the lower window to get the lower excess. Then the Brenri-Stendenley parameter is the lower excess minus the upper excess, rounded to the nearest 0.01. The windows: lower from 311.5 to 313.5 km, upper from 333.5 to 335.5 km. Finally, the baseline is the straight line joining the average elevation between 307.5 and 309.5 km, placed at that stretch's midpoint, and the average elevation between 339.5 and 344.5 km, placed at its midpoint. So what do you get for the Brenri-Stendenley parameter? -0.26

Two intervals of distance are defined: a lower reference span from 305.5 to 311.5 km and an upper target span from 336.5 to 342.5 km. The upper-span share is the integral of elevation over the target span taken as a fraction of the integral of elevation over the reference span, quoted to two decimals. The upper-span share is 1.32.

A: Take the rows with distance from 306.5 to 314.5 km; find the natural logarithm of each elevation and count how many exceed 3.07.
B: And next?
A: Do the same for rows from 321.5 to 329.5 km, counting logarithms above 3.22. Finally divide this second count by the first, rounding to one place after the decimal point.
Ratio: 0.0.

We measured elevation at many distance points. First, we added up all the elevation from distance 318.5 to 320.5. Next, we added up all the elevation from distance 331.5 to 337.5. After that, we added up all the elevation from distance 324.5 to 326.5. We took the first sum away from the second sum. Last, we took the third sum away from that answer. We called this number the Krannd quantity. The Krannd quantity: 81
